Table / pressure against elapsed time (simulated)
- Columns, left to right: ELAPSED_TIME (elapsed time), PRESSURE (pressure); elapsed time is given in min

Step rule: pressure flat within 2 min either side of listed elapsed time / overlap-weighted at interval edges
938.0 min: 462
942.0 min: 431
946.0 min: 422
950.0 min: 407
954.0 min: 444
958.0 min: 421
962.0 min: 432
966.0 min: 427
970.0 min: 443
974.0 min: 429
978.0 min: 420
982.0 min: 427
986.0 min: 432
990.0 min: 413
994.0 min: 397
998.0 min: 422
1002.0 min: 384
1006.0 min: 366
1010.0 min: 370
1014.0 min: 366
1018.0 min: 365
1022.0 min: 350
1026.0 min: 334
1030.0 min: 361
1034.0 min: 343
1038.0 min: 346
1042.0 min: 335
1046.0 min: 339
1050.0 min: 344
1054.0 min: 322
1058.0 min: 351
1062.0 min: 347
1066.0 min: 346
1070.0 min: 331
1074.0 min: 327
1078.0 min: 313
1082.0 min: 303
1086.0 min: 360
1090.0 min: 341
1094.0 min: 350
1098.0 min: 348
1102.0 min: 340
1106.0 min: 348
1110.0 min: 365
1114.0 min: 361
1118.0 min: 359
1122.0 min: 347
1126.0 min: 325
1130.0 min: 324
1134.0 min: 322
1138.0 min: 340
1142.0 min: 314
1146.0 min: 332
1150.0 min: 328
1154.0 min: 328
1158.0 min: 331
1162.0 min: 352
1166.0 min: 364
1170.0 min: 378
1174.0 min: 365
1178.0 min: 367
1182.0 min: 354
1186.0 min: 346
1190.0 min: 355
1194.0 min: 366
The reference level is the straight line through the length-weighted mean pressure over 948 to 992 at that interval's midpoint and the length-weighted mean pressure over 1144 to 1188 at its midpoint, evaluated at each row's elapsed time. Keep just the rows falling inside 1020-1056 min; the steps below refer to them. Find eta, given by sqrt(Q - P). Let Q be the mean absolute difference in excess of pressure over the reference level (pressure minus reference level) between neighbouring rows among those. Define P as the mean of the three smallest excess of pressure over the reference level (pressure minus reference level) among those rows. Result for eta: 9.0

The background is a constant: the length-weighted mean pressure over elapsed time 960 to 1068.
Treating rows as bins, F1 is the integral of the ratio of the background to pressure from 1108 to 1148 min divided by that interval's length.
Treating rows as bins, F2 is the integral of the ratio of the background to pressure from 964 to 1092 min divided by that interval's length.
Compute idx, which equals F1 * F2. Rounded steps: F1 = 1.12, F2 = 1.04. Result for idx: 1.16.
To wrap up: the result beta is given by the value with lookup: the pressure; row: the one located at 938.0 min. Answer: 462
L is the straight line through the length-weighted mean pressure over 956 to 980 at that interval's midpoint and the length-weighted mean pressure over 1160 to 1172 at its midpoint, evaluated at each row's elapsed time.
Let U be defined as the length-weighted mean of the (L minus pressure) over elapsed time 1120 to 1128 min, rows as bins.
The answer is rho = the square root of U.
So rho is 6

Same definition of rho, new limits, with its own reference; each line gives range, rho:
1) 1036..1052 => 8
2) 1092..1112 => 6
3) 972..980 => 1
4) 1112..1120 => 5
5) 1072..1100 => 7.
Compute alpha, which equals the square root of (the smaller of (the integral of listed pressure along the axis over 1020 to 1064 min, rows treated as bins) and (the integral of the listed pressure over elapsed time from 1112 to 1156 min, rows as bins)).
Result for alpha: 121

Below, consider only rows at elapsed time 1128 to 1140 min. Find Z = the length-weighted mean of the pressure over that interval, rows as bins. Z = 329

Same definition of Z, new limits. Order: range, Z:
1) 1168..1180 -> 370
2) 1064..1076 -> 335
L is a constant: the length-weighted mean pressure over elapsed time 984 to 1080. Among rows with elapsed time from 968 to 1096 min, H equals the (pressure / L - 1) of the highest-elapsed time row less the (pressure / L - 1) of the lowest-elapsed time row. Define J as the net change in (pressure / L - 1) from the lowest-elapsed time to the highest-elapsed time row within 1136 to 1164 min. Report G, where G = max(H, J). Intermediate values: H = -0.26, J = 0.03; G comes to 0.03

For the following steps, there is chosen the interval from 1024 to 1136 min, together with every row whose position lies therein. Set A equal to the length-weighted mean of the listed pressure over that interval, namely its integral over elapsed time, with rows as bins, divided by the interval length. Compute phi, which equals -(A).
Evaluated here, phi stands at -340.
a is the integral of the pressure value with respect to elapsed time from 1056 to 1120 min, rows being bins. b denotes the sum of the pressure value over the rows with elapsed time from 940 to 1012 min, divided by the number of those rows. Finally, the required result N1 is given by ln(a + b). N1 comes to 10.0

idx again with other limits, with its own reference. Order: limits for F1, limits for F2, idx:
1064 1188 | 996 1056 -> 1.18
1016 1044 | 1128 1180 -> 1.21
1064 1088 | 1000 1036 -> 1.21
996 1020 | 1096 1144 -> 1.11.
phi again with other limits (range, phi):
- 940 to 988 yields -428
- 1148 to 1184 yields -352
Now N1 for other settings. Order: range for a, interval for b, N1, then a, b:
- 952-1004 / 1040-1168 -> 10.0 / 21964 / 339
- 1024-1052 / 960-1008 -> 9.2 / 9608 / 416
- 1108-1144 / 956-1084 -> 9.4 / 12228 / 372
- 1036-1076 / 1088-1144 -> 9.5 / 13552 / 342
